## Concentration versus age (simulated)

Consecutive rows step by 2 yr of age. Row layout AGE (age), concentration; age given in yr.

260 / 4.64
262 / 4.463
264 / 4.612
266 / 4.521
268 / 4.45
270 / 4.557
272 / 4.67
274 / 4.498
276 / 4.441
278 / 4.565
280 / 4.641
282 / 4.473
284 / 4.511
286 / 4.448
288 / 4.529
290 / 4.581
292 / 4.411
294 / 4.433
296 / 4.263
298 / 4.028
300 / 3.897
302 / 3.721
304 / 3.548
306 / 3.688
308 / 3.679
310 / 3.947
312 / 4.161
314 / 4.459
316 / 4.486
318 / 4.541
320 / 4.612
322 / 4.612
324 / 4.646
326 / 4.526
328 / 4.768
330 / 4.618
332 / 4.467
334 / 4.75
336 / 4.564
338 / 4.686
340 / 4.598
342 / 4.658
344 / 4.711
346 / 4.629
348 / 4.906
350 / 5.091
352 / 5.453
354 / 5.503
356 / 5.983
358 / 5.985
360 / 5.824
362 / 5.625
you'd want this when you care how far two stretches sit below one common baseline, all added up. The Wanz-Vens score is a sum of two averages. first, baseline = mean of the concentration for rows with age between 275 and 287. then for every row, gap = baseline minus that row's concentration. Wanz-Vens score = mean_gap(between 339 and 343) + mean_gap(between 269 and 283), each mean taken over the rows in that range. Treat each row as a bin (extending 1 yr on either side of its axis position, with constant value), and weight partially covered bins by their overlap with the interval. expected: -0.15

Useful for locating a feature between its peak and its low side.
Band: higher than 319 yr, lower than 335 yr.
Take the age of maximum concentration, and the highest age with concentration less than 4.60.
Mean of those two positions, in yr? 330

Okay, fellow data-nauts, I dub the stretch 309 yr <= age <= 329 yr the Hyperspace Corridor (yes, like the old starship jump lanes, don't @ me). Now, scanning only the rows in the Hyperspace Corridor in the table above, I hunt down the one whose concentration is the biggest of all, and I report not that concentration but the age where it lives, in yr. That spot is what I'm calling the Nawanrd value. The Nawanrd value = 328 yr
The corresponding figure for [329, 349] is 348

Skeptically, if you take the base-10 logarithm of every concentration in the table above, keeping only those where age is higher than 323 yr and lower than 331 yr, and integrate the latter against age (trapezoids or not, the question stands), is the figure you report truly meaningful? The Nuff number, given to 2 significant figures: 5.3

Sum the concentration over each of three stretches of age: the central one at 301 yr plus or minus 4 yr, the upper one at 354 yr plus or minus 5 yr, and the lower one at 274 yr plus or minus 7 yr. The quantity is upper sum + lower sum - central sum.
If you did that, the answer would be 45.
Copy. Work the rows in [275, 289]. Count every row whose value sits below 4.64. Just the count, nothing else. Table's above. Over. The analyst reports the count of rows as 6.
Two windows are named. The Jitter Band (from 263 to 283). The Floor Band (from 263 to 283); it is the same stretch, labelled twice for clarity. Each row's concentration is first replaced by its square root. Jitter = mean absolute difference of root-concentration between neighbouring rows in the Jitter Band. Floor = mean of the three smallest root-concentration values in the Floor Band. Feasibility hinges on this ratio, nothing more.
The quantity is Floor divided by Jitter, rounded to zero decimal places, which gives 83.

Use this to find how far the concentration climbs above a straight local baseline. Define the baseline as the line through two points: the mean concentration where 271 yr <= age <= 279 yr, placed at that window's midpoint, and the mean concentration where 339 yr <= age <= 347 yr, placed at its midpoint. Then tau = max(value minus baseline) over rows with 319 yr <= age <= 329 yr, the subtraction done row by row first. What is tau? 0.14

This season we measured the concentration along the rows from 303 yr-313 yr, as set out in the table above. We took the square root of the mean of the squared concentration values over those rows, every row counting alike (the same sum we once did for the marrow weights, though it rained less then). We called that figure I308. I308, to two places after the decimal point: 3.81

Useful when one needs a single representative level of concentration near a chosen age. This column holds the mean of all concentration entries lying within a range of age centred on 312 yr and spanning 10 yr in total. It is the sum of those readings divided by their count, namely 4.1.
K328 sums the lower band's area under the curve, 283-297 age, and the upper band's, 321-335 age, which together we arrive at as 127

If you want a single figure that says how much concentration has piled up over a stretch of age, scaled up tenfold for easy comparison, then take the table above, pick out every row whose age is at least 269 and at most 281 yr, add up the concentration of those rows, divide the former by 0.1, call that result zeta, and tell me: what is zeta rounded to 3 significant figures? 274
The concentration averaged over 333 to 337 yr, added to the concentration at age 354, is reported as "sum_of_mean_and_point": 10.2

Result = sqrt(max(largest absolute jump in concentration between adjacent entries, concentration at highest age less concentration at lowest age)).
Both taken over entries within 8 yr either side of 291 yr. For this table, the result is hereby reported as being 0.48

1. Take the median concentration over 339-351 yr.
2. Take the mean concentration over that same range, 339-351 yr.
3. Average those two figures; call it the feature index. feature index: 4.7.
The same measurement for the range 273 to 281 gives 4.5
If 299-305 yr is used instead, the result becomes 3.7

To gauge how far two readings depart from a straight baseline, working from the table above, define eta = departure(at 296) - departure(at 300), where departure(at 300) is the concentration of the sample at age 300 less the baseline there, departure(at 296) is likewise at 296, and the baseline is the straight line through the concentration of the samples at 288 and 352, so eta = 0.4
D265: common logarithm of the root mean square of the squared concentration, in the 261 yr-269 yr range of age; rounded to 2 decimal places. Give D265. 1.31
